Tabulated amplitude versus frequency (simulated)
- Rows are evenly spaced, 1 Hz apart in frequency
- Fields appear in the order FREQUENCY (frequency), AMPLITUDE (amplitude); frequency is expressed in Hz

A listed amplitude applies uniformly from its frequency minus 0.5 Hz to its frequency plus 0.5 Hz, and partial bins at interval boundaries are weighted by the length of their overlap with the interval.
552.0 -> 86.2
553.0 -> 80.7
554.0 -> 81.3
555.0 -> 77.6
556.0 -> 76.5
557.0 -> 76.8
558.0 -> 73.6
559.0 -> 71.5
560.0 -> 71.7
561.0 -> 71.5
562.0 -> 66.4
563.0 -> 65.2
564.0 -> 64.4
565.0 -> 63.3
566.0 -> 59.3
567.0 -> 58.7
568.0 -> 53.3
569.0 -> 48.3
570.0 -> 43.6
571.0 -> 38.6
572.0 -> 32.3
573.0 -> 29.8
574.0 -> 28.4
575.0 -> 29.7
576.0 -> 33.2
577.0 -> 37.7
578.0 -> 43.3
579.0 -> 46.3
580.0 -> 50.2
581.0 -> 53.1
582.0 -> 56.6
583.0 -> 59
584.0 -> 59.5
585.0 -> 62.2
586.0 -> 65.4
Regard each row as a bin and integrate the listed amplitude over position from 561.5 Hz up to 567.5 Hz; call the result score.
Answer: 377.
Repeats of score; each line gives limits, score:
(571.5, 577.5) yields 191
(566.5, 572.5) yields 275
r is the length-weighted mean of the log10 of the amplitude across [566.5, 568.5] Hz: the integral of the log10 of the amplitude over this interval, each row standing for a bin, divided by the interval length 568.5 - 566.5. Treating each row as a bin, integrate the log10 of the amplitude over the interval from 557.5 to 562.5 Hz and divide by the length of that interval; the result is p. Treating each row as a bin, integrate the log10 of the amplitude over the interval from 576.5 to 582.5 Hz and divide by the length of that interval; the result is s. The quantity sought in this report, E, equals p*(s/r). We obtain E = 1.77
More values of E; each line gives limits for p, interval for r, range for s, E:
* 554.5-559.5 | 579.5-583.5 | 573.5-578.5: 1.65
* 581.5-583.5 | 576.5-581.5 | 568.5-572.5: 1.70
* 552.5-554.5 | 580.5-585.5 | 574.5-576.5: 1.62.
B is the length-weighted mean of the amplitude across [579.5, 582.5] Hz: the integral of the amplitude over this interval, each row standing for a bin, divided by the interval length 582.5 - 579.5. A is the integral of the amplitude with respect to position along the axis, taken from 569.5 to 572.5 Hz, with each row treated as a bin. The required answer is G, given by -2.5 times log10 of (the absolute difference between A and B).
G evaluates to -4.5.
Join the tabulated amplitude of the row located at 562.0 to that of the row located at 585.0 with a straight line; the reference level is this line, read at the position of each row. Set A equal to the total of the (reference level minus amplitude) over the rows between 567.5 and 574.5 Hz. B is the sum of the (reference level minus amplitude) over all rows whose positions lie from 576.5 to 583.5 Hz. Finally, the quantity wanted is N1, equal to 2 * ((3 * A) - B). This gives 883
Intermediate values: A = 179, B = 96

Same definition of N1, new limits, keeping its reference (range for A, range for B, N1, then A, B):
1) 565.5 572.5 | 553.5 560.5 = 846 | 122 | -58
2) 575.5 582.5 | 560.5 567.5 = 709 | 123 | 13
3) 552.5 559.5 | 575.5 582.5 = -639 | -66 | 123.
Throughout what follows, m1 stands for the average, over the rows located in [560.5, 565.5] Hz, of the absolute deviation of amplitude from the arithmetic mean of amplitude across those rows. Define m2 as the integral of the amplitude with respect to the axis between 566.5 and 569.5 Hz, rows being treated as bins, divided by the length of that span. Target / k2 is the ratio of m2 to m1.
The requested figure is 24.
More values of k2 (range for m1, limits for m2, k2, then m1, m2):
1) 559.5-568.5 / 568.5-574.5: 8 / 4.5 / 37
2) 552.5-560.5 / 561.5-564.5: 22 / 3.0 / 65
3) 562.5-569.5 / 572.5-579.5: 8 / 4.7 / 35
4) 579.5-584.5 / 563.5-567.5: 19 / 3.2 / 61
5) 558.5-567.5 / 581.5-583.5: 14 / 4.0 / 58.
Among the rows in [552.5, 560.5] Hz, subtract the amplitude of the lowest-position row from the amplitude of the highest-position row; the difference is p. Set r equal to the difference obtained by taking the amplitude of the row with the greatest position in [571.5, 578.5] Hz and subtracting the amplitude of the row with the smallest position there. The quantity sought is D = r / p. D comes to -1.2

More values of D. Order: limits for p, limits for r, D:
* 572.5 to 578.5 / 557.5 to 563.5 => -0.6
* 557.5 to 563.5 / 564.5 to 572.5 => 3.7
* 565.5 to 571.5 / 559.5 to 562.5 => 0.3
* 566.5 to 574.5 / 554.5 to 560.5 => 0.2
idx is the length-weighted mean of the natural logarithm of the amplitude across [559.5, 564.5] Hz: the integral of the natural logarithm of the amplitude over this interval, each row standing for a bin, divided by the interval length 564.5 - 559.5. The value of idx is 4.2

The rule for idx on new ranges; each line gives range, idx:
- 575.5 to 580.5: 3.7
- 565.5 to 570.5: 4.0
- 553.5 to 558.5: 4.3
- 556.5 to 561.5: 4.3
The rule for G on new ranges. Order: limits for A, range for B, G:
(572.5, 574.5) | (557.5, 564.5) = -2.6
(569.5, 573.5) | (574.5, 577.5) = -5.1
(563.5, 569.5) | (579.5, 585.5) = -6.2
